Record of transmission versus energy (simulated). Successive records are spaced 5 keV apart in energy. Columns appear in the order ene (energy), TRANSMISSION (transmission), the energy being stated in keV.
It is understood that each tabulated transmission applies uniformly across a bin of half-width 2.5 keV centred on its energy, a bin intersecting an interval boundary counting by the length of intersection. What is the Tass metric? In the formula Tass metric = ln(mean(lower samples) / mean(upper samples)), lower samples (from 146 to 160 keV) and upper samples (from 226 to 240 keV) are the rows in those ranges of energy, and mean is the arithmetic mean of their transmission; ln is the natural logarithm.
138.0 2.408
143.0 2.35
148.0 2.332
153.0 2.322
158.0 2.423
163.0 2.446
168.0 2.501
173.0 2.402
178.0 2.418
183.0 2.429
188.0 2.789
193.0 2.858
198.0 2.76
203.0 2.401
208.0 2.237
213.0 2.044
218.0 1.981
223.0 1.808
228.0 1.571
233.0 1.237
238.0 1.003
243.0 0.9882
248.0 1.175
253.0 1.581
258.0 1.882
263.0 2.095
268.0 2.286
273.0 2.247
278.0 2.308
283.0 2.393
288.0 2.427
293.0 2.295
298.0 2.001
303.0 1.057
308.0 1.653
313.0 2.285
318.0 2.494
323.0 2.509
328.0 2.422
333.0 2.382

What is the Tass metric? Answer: 0.6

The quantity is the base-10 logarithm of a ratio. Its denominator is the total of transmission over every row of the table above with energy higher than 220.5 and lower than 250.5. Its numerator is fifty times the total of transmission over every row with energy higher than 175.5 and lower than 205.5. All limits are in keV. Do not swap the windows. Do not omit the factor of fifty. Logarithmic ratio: 2.00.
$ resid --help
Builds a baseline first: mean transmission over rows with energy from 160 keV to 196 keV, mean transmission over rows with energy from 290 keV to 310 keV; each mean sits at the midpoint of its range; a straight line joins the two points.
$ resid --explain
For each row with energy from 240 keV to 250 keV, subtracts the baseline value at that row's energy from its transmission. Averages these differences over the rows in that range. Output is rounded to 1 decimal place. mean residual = -1.0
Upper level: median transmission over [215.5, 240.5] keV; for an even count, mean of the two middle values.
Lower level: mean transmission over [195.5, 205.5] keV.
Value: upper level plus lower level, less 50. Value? -45.8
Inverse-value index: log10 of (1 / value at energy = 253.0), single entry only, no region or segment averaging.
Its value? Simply -0.20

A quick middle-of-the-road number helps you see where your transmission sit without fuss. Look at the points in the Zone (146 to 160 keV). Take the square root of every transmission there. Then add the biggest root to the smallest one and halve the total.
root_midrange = 1.54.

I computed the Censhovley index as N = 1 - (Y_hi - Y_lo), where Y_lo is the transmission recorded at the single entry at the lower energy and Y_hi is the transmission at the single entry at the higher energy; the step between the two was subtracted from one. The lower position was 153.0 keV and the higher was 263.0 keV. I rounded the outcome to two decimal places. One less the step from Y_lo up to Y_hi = 1.23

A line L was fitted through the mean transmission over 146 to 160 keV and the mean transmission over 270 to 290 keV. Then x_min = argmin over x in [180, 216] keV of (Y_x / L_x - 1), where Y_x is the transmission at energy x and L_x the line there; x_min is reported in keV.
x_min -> 213.0 keV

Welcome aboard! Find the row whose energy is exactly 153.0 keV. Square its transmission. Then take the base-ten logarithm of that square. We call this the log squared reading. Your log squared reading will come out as 0.732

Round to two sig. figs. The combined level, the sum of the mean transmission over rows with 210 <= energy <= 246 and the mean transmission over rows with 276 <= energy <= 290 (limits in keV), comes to 3.9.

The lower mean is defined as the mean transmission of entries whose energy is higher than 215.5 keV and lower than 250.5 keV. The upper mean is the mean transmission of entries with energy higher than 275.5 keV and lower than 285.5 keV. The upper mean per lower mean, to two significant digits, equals 1.7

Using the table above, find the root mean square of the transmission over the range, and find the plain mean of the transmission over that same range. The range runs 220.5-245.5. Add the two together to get 2.7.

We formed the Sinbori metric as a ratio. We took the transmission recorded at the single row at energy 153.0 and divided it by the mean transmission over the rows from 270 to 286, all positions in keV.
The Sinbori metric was 1.0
